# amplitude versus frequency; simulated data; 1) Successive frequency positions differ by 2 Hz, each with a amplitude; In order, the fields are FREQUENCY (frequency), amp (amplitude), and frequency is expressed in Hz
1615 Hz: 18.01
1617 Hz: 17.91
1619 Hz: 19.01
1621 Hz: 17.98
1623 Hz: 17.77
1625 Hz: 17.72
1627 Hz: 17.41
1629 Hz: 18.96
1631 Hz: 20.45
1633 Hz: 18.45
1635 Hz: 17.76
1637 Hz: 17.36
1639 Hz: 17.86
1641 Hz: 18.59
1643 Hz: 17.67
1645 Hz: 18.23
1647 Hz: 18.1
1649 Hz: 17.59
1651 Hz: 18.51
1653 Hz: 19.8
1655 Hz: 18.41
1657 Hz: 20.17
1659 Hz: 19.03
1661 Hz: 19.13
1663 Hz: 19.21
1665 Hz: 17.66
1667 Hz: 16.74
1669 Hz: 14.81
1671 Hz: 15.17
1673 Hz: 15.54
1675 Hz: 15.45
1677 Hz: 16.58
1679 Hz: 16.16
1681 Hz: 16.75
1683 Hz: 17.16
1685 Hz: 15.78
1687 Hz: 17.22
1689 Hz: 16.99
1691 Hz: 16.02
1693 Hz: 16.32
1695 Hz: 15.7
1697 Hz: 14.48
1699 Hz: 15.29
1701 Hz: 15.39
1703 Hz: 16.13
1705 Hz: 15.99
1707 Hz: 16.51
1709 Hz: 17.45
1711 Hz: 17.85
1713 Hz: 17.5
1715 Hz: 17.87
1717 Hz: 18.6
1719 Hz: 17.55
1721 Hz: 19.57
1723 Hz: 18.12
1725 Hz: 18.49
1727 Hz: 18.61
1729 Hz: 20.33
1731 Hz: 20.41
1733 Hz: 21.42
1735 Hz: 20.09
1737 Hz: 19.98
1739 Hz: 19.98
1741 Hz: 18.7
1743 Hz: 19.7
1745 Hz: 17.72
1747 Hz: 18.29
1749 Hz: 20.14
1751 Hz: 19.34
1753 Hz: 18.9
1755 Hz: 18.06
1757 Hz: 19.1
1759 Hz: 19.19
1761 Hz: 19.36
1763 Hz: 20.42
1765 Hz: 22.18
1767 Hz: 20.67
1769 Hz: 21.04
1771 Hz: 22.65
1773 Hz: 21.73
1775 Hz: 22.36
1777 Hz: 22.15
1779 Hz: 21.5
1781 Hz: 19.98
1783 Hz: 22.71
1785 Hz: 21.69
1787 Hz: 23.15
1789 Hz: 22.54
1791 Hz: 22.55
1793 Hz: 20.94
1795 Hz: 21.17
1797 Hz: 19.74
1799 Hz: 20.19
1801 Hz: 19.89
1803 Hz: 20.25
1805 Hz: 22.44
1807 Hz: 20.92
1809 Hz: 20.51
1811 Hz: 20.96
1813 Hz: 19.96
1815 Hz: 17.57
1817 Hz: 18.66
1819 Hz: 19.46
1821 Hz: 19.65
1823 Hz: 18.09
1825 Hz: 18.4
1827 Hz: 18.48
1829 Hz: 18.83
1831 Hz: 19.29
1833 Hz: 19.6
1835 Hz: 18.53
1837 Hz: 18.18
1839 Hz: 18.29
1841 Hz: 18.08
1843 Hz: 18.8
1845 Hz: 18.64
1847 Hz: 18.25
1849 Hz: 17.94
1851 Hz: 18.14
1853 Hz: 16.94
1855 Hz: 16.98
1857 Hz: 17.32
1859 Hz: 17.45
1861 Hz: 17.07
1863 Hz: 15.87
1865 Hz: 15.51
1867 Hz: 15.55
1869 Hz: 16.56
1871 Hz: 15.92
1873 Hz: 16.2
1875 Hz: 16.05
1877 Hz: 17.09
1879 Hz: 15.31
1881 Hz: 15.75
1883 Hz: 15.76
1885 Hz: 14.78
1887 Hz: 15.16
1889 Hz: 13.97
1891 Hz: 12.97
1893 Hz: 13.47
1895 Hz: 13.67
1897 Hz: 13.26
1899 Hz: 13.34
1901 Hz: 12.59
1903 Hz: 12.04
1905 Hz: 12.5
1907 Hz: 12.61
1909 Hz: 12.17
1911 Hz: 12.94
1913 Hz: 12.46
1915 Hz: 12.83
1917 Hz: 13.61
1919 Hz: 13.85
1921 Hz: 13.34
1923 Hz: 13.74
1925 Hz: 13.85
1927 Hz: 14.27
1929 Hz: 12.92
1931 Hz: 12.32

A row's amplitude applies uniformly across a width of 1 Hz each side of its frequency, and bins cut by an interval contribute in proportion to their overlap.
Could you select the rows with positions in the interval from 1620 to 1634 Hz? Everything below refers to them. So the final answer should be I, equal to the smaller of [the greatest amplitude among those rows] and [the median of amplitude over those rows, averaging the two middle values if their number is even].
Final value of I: 18.0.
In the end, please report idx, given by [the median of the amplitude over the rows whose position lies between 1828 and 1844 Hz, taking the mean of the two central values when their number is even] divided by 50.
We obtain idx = 0.37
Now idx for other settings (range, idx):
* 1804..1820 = 0.40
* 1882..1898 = 0.28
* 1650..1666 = 0.38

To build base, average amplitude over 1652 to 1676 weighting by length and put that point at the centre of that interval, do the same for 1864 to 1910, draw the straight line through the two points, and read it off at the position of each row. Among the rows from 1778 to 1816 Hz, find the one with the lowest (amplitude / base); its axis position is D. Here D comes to 1815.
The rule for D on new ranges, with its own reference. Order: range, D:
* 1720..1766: 1745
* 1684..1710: 1697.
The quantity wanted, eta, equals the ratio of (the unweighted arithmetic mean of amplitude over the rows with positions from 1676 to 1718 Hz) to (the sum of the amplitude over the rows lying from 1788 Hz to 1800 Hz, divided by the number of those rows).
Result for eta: 0.78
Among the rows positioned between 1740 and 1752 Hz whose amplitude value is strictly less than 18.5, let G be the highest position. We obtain 1747 Hz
